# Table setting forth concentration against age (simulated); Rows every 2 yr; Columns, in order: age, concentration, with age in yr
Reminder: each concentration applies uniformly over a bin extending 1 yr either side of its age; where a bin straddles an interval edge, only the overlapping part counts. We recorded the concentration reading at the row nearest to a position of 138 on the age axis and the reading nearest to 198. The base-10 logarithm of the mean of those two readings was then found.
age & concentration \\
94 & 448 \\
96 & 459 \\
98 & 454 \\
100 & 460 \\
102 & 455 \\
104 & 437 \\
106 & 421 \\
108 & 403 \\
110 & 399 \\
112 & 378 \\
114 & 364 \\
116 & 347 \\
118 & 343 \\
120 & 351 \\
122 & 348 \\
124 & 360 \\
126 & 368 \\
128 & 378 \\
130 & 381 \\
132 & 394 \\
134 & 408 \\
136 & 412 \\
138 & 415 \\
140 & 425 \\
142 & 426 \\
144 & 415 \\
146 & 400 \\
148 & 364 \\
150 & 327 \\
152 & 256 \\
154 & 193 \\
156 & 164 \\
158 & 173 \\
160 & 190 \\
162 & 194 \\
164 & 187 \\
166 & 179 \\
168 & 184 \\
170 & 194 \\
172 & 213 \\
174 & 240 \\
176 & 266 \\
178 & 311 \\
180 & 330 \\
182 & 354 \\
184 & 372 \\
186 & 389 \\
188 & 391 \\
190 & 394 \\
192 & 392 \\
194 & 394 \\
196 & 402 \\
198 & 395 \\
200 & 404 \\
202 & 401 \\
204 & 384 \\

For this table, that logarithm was 2.61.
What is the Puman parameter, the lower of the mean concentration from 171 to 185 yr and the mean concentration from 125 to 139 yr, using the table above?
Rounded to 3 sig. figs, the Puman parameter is 298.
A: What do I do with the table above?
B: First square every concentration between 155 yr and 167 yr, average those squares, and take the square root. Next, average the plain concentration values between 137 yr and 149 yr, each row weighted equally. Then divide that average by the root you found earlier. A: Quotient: 2.25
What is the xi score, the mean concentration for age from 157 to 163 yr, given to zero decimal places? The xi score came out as 186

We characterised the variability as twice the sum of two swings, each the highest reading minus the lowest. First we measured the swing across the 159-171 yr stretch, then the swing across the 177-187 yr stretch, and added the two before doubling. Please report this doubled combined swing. 186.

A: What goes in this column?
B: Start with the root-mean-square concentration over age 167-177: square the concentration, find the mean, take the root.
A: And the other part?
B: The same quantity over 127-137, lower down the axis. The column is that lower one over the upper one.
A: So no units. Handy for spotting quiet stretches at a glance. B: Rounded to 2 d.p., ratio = 1.78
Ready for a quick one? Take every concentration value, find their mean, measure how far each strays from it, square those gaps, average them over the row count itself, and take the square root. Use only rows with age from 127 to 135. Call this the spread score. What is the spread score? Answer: 12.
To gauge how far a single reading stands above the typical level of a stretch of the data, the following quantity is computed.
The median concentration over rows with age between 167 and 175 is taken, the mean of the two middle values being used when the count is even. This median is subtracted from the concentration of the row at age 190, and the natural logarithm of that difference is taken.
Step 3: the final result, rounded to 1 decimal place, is 5.2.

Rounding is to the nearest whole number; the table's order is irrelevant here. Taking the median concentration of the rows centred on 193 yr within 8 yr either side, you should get 394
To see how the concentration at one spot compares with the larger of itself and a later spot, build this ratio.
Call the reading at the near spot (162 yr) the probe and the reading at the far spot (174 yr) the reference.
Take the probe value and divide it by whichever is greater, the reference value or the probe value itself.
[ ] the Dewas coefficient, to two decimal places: 0.81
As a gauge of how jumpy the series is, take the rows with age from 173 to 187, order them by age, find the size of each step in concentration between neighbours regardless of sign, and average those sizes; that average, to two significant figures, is 25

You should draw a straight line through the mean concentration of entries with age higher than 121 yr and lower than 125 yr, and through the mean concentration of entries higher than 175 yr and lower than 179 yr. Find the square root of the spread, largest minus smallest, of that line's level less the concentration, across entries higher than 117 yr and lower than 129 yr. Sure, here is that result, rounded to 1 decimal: 6.9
